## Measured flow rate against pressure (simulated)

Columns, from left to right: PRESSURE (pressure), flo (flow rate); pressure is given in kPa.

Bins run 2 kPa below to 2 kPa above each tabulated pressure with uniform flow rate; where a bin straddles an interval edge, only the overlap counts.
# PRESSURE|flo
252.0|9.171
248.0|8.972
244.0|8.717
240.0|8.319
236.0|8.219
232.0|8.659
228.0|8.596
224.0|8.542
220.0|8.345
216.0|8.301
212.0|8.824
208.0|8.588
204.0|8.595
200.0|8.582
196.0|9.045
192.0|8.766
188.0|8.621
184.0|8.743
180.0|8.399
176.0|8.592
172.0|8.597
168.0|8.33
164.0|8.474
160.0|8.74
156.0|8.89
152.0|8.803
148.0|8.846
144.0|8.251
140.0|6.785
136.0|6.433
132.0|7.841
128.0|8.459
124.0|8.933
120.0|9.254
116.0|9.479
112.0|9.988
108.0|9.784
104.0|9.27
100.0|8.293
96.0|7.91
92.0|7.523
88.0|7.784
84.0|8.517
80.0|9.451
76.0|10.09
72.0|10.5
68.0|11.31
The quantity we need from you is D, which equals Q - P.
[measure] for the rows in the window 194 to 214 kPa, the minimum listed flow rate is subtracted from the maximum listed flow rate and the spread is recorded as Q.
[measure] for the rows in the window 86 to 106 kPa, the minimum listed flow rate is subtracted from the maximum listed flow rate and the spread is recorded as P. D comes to -1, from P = 1.7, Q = 0.5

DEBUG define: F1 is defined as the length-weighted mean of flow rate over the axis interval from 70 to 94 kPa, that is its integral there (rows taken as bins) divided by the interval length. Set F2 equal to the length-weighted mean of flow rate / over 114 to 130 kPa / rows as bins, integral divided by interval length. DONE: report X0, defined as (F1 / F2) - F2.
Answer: -8.04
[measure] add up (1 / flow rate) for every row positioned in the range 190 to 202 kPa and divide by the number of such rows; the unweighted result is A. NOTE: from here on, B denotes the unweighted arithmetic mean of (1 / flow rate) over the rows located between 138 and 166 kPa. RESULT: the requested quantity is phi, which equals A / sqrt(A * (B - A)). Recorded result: 4.25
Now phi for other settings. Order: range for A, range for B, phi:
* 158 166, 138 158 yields 4.67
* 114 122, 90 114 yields 3.60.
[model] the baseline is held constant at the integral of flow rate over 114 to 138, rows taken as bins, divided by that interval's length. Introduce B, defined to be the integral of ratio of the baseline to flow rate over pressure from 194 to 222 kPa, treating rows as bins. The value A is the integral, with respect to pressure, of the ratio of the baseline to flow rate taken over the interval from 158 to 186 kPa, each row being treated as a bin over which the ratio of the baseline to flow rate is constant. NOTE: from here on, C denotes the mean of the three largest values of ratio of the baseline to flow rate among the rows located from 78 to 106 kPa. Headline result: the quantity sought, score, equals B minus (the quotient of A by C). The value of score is 2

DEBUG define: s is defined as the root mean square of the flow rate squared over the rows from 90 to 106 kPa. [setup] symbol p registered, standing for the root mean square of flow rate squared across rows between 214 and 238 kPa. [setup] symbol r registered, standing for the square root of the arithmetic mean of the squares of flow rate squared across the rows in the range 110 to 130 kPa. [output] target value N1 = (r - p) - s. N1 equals -55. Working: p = 71.4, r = 86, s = 69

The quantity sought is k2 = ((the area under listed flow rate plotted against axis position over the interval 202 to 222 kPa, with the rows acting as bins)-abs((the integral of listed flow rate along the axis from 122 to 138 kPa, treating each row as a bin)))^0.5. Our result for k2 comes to 6.6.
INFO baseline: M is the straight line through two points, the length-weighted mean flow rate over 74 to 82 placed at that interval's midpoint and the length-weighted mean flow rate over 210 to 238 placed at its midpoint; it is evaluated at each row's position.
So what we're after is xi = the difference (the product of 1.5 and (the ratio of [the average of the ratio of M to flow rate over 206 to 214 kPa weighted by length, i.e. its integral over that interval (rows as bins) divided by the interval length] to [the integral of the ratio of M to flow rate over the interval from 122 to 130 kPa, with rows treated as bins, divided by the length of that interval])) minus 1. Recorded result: 0.38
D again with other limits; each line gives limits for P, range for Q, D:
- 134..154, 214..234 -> -2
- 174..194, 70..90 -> 2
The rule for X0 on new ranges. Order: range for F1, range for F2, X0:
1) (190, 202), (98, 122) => -8.40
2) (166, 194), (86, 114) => -7.66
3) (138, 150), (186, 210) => -7.78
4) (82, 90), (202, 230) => -7.59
